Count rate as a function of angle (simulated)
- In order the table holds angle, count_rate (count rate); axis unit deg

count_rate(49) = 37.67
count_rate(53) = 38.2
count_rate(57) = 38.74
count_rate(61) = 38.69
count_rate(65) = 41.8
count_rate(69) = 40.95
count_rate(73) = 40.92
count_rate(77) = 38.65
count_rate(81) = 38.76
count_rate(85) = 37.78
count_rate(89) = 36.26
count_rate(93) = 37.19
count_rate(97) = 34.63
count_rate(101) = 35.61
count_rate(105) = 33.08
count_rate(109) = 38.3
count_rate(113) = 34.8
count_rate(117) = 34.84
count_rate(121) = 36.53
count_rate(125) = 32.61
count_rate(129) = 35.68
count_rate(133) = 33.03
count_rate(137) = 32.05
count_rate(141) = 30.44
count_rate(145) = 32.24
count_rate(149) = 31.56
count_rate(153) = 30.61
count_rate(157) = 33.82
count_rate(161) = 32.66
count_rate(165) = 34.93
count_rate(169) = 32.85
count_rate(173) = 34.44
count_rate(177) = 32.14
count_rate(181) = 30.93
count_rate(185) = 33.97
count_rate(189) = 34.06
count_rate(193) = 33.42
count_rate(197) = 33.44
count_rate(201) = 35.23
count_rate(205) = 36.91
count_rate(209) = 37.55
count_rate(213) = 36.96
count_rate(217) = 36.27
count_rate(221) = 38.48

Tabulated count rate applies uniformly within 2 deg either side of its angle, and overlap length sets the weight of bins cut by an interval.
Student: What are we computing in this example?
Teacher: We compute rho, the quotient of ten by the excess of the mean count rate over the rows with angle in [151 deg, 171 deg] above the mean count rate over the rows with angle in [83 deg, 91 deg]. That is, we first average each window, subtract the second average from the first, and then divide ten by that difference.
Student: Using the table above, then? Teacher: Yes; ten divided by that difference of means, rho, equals -2.5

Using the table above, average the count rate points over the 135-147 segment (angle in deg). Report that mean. 31.6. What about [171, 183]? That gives 32.5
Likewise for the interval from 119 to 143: 33.4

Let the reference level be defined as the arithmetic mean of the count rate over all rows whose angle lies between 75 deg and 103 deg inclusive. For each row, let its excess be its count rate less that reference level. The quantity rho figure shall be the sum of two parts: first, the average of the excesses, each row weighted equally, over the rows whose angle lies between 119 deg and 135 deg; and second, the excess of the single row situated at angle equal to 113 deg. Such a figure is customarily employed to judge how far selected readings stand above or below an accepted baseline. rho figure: -5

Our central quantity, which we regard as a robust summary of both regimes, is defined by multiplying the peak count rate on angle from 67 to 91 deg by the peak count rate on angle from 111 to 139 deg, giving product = 1496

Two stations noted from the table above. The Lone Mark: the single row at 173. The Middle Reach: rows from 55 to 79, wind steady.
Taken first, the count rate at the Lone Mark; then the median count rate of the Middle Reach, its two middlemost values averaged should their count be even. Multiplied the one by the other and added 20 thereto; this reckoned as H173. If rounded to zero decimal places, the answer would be 1392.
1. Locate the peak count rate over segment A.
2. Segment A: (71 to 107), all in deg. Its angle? 73 deg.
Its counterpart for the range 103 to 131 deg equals 109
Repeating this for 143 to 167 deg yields 165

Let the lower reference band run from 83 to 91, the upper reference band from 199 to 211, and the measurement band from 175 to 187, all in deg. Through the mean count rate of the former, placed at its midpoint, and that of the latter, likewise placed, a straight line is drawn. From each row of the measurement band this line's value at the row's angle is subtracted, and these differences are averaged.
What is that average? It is -4.3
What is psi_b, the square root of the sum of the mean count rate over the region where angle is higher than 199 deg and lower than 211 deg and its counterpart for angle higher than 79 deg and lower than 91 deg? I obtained 8.61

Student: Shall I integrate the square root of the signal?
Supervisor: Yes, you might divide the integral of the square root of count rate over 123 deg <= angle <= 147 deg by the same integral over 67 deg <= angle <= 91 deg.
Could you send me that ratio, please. 0.92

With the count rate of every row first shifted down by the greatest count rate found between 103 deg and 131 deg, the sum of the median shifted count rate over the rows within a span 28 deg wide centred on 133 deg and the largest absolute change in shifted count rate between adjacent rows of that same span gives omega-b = -2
